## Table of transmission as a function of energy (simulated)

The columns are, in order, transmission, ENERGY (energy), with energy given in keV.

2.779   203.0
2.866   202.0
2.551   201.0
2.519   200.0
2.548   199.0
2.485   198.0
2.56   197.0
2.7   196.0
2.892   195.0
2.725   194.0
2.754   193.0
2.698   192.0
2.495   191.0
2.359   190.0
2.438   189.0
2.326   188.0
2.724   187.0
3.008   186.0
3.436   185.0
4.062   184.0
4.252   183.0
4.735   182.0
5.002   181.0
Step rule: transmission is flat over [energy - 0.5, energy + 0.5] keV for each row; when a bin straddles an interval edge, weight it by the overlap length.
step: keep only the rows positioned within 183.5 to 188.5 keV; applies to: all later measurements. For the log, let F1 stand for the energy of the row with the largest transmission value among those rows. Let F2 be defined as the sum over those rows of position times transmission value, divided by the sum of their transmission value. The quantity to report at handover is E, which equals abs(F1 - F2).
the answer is 1.7 keV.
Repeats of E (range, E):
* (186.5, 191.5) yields 2.0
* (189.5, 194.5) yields 0.9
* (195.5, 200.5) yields 2.0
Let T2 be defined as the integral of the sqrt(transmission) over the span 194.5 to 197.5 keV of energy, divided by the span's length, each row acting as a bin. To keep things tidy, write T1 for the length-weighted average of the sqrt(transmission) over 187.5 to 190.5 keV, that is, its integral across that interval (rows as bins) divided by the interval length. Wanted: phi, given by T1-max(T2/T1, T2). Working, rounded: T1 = 1.54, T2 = 1.65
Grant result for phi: -0.11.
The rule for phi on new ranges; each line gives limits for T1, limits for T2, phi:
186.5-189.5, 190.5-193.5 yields -0.05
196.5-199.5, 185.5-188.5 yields -0.05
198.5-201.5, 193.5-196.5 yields -0.07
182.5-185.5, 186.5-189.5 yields 0.40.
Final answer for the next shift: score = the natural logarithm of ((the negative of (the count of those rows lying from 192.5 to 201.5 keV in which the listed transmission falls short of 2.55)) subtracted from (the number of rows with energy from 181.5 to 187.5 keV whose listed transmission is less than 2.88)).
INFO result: 1.4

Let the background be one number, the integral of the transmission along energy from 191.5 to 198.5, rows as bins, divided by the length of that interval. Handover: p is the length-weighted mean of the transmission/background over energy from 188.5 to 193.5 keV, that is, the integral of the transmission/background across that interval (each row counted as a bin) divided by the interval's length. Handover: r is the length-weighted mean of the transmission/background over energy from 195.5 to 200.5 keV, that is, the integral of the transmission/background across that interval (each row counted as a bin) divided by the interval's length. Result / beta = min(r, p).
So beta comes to 0.95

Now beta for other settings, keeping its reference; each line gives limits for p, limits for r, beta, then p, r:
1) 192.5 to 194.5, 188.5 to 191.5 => 0.90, 1.02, 0.90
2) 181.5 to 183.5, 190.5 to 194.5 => 0.99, 1.67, 0.99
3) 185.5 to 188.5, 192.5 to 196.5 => 1.00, 1.00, 1.03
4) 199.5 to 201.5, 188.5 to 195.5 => 0.94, 0.94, 0.98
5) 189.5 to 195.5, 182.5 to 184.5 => 0.99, 0.99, 1.55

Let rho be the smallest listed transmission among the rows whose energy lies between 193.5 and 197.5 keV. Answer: 2.56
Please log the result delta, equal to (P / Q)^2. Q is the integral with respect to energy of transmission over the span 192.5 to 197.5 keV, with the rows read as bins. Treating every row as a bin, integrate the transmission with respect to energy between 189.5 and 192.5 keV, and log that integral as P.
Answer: 0.31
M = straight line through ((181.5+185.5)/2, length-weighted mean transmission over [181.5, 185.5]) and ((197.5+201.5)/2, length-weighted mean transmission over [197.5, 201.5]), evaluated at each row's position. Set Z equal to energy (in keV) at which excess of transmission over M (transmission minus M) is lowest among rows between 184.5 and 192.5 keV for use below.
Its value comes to 188.0 keV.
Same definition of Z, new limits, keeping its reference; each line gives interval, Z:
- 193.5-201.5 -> 194.0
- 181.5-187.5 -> 187.0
